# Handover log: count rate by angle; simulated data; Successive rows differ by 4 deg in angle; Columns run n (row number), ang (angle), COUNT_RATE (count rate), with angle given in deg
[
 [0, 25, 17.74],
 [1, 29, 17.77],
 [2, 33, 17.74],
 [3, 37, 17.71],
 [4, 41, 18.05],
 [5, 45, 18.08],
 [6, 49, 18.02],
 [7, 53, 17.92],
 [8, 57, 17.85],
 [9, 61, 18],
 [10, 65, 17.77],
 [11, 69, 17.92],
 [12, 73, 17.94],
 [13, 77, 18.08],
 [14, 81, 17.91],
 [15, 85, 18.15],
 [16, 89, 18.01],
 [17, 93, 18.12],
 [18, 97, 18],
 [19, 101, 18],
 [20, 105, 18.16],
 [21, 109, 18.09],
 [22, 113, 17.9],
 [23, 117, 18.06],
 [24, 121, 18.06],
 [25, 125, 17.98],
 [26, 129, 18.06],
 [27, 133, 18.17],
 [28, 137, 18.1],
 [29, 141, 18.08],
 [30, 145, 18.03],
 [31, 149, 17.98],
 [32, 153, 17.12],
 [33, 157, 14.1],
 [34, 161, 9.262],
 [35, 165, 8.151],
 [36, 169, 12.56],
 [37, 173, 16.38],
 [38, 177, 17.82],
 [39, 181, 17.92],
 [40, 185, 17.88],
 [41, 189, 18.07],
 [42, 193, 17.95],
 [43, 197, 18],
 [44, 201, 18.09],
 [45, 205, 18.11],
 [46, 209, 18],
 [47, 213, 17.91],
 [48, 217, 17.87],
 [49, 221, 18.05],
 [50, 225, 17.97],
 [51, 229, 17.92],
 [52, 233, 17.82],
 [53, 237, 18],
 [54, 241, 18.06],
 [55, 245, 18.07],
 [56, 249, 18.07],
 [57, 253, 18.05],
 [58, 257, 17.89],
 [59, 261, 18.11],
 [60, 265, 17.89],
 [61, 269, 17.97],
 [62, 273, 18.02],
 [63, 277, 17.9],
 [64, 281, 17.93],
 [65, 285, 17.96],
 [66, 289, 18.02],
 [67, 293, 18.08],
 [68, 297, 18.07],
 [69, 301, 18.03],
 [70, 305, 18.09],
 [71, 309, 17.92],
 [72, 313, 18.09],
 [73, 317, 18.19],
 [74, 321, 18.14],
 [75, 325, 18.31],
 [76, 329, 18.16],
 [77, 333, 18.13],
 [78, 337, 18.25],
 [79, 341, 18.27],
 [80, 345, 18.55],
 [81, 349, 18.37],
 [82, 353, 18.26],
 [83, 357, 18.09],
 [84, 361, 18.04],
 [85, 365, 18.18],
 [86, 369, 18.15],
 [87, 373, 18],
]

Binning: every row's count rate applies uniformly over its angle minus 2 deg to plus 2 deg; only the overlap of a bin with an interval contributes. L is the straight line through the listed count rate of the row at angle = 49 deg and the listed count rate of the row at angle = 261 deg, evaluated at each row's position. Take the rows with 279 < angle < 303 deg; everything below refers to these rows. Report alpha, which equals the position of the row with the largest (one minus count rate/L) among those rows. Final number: 281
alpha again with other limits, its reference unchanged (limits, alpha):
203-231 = 217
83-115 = 113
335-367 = 361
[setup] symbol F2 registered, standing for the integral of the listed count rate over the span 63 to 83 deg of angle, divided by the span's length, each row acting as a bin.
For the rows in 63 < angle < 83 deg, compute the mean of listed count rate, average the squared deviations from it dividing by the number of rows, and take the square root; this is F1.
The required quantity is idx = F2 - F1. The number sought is 17.83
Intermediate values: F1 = 0.10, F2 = 17.9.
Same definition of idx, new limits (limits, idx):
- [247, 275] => 17.92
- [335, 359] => 18.16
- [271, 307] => 17.95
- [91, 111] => 18.01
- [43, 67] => 17.83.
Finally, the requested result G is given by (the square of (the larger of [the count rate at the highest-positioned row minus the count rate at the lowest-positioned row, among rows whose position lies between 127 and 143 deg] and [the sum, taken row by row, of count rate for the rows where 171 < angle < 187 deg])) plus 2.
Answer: 4902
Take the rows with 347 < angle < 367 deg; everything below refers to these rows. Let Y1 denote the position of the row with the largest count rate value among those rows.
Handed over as 349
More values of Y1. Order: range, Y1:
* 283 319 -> 317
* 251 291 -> 261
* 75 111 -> 105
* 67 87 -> 85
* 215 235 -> 221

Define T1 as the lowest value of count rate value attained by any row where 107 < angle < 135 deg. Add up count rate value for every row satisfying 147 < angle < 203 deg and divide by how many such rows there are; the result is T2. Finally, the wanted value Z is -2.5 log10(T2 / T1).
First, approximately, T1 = 17.9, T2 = 15.8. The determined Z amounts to 0.1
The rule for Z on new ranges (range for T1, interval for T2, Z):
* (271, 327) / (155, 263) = 0.1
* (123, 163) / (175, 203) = -0.7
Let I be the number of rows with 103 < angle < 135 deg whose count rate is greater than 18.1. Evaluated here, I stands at 2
